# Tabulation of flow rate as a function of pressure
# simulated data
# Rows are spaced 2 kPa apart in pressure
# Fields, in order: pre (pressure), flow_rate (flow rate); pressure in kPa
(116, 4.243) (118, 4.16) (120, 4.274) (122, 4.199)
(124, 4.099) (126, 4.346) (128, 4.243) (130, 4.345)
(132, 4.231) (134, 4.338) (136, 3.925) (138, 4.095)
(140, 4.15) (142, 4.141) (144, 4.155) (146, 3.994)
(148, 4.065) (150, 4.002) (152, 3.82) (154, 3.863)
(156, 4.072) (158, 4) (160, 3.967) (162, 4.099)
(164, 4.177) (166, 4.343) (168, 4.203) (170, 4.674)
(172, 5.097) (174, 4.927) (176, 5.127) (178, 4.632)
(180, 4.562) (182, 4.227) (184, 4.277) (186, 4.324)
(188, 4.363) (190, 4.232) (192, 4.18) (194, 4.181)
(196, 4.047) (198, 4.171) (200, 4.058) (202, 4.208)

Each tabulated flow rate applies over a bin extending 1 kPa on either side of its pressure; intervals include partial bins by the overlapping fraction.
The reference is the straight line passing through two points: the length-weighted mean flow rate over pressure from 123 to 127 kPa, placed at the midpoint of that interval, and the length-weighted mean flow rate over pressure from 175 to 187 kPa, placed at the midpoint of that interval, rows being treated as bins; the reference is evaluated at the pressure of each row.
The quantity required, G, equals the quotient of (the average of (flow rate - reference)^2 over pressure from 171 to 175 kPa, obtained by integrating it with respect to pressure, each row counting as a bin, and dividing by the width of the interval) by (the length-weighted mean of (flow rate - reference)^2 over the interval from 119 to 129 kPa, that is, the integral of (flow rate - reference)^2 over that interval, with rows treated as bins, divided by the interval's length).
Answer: 42.4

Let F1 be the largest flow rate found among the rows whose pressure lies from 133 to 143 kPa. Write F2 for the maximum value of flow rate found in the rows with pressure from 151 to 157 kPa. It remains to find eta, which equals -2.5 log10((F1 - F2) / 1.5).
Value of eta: 1.9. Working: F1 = 4.338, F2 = 4.072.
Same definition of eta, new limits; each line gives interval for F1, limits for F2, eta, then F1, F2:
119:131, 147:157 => 1.8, 4.346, 4.072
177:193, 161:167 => 1.8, 4.632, 4.343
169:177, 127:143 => 0.7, 5.127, 4.345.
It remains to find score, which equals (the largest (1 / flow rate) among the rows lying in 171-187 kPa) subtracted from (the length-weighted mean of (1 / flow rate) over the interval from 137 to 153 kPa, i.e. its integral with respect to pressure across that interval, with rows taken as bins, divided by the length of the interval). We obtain 0.01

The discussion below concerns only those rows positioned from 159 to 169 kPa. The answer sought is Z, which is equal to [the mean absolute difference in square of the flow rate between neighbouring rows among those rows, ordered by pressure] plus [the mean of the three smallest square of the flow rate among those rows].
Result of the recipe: 17.7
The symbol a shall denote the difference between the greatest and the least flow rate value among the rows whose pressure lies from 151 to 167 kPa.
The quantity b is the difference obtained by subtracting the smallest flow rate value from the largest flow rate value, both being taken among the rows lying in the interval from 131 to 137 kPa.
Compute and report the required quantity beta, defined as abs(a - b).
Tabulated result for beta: 0.11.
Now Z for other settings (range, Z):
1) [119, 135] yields 18.5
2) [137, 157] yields 15.9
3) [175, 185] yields 21.2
